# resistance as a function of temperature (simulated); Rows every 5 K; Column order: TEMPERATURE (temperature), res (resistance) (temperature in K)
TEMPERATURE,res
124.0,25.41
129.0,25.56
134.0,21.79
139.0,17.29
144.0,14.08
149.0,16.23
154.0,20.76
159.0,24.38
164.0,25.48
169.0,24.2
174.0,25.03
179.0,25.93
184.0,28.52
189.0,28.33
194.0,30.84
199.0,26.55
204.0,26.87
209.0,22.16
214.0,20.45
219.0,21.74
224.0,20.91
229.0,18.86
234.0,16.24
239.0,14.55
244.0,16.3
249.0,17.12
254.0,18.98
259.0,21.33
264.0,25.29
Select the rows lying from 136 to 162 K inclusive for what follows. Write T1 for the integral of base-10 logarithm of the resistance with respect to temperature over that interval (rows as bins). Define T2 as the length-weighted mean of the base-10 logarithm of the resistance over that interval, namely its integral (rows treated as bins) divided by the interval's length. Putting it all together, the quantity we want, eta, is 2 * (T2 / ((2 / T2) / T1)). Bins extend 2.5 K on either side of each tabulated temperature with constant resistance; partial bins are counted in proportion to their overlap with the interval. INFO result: 53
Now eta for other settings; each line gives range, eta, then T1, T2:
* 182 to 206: 73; 34.8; 1.45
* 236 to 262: 50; 32.4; 1.25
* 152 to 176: 63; 33.1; 1.38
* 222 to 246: 45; 29.6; 1.24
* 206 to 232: 60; 34.3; 1.32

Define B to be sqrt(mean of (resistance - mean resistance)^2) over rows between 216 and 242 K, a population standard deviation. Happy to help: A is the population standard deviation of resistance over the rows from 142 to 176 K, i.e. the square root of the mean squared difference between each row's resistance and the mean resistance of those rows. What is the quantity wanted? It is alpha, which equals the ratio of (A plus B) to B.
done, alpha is 2.6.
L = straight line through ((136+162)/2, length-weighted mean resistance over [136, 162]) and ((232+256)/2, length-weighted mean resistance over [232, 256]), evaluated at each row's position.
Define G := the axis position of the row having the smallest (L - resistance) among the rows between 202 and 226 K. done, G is 204.0 K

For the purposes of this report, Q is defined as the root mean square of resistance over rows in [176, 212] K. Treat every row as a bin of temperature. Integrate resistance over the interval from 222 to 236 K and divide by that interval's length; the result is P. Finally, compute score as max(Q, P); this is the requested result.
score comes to 27.1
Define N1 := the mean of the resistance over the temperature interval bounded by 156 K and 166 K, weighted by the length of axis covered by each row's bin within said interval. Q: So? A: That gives 25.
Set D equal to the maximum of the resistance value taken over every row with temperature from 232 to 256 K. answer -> 18.98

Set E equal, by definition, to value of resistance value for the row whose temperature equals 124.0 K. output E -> 25.41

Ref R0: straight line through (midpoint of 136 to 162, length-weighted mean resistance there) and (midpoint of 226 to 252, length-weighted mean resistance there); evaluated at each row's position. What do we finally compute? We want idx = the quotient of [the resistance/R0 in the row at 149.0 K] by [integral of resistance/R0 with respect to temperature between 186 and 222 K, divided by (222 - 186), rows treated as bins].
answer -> 0.60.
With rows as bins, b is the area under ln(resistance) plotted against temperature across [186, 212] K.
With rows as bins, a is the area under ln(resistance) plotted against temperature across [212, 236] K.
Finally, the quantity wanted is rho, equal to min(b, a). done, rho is 71.4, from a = 71.4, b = 85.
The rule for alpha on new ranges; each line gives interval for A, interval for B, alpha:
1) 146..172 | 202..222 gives 2.4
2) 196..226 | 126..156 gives 1.7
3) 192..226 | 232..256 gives 3.5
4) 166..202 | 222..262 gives 2.0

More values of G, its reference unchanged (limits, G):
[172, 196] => 194.0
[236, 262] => 259.0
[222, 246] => 224.0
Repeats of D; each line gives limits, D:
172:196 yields 30.84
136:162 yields 24.38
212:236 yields 21.74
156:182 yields 25.93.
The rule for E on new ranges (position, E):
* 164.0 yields 25.48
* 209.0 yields 22.16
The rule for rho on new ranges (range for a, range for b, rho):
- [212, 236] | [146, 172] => 71.4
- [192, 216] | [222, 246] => 68.3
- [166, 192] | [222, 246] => 68.3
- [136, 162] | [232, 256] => 67.3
